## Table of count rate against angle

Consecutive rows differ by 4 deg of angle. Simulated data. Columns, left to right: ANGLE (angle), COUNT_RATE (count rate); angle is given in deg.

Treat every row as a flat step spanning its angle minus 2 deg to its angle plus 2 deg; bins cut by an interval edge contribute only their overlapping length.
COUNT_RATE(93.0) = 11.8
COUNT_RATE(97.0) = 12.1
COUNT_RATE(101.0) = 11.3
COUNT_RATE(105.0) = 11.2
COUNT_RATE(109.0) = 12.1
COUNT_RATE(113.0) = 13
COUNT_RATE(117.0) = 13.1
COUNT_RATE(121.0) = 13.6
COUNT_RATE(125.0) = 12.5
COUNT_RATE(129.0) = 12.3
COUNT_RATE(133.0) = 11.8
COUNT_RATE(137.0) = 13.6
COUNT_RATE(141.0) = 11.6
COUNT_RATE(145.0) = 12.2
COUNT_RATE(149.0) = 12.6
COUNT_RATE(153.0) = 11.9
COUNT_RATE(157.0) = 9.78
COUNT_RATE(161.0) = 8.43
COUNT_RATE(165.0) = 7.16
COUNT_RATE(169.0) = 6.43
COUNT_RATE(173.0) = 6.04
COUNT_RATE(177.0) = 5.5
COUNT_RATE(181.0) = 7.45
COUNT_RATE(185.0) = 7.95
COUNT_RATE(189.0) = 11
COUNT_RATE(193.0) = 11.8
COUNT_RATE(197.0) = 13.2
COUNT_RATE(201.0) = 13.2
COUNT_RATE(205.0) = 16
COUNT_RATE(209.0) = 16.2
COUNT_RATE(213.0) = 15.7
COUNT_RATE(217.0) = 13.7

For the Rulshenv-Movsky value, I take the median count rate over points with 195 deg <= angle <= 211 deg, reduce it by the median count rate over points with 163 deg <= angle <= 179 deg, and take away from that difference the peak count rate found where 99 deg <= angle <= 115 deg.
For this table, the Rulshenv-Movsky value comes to -4.6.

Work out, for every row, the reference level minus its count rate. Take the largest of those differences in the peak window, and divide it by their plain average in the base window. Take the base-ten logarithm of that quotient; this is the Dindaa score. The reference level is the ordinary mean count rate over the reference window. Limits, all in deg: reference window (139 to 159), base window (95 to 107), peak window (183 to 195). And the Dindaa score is 1.6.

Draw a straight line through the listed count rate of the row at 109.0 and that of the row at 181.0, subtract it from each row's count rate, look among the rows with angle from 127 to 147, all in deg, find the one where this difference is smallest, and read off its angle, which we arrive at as 133.0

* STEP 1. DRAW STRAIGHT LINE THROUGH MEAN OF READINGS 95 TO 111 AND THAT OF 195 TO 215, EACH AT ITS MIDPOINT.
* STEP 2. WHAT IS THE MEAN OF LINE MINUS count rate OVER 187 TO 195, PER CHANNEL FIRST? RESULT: 3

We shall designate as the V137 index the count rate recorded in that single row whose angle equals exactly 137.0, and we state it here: 13.6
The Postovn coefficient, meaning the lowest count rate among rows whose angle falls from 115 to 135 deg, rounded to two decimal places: 11.80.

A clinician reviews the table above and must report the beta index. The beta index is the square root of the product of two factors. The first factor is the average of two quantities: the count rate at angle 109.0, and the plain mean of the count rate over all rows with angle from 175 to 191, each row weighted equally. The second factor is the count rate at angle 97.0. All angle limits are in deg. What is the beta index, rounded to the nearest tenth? 11.0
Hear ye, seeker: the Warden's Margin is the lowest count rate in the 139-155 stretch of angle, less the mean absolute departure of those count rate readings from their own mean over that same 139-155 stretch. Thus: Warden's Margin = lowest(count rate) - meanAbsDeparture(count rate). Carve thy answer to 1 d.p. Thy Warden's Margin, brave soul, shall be 11.3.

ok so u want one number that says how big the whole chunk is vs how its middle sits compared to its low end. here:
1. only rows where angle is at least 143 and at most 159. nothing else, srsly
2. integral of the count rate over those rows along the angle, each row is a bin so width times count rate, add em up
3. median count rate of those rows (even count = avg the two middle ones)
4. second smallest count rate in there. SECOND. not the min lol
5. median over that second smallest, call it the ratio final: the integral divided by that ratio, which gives 184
